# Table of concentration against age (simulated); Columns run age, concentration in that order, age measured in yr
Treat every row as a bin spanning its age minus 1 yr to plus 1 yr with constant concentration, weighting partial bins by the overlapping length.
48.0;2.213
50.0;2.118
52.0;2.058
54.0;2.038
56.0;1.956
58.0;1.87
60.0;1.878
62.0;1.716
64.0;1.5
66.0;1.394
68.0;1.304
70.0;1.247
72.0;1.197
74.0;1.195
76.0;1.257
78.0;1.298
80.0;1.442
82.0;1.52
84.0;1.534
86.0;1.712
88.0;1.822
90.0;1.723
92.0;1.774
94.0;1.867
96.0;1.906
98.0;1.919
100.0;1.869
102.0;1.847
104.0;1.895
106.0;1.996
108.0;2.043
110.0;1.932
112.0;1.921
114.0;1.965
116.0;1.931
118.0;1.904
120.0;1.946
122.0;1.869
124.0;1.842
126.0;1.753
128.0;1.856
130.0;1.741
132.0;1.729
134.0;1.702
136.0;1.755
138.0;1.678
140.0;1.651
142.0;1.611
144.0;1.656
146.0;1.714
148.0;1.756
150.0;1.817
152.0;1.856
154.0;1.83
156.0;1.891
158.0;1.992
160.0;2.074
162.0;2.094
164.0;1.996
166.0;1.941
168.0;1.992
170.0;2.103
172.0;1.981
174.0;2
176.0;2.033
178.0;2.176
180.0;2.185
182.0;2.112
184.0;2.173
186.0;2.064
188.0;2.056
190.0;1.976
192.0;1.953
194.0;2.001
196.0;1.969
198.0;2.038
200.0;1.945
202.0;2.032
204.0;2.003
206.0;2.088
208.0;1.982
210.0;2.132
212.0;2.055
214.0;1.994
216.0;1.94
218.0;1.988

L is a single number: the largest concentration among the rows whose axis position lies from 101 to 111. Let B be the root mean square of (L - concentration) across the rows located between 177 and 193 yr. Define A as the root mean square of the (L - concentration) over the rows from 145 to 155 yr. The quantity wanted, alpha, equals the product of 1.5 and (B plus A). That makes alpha 0.52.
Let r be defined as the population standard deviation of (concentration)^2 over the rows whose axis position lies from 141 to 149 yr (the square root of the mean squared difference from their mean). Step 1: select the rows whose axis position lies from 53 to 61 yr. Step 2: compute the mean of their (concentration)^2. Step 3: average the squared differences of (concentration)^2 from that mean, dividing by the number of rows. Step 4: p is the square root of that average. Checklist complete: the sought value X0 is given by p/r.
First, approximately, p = 0.27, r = 0.19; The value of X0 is 1.4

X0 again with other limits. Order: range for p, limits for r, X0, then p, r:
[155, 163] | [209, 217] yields 1.1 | 0.32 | 0.29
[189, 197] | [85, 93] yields 0.4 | 0.07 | 0.15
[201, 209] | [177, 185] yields 1.3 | 0.16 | 0.12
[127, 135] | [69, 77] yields 3.0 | 0.21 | 0.07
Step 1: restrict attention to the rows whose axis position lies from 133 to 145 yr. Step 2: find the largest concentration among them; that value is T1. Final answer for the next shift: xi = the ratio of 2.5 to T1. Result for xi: 1.42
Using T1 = 1.755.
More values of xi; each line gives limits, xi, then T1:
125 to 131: 1.35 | 1.856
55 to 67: 1.28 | 1.956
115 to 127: 1.28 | 1.946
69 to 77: 1.99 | 1.257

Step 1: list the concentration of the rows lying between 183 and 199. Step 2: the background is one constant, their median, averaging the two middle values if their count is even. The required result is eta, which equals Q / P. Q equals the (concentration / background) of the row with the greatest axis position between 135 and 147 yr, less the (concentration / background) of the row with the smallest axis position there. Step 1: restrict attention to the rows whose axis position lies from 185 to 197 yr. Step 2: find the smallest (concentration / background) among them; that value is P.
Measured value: -0.02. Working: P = 0.97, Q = -0.02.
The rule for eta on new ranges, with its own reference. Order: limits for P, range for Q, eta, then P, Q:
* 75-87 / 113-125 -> -0.10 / 0.62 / -0.06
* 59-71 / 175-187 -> 0.02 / 0.62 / 0.02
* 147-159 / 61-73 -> -0.30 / 0.87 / -0.26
